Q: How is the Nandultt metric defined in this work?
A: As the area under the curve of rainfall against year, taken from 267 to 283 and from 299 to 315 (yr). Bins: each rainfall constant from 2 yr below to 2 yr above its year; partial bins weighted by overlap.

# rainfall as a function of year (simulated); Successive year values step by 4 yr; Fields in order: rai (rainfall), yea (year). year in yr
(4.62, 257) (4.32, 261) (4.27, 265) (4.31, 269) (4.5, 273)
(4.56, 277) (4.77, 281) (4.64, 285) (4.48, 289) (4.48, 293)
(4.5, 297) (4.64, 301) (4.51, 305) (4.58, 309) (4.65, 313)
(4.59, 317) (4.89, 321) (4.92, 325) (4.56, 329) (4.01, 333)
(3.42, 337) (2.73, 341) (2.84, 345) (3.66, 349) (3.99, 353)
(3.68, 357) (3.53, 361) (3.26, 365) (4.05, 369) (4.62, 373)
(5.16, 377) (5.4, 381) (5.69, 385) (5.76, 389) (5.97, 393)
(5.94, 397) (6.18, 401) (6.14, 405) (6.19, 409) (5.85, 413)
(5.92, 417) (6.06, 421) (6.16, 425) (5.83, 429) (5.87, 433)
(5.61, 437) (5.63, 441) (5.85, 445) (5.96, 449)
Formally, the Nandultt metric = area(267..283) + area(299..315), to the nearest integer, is 146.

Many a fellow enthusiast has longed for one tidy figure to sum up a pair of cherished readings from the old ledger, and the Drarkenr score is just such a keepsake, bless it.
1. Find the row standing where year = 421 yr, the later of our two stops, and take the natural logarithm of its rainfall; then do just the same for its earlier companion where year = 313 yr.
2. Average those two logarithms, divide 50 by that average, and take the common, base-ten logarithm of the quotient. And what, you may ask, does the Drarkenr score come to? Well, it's 1.476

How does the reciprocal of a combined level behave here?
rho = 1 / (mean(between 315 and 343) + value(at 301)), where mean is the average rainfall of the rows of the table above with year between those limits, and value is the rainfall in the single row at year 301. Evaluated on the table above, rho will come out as 0.114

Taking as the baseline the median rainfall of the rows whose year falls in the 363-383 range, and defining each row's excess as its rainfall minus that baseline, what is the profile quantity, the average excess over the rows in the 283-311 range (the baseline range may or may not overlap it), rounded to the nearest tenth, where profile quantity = -0.1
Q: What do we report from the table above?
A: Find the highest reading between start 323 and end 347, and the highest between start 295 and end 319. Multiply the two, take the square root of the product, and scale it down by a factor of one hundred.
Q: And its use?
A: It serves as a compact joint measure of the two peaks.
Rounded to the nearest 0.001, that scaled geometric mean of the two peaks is 0.048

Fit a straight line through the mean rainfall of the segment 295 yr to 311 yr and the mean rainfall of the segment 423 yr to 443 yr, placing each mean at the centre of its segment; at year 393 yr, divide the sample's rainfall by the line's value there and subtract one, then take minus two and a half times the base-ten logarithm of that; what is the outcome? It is 2.51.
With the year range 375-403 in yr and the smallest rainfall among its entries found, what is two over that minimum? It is 0.39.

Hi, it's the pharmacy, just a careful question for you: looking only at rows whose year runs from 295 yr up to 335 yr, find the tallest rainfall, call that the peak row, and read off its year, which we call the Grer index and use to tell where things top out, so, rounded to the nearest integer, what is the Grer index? 325 yr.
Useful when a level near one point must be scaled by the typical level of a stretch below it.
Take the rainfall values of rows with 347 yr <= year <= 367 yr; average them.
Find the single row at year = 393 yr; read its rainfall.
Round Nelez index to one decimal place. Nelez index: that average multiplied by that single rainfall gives 21.6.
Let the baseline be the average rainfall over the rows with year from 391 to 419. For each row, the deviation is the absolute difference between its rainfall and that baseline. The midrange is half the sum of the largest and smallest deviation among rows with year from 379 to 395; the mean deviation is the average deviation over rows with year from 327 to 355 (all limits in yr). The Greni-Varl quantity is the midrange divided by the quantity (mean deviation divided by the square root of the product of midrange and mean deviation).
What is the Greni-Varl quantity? 0.13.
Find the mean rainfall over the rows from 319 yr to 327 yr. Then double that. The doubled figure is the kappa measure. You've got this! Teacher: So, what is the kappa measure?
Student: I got 9.8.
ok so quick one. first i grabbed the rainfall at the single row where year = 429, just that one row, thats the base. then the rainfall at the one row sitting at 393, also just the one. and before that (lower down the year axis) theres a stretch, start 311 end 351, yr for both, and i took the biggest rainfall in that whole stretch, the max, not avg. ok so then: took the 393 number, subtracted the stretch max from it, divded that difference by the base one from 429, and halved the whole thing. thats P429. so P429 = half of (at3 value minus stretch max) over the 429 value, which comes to 0.090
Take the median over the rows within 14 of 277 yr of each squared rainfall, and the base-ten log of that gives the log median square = 1.31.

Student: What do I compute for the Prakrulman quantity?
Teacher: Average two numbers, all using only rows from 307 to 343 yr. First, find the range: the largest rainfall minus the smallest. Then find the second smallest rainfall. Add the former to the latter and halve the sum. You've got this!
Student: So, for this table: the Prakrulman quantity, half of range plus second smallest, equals 2.8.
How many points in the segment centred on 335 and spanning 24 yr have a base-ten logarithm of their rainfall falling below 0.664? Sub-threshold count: 5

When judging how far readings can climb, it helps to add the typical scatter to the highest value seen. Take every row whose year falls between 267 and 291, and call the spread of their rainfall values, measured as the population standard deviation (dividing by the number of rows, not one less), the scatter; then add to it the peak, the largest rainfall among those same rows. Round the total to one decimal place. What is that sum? 4.9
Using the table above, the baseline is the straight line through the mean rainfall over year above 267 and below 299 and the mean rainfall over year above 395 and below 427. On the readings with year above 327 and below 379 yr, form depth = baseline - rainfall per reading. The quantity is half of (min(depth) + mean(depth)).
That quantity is 1.0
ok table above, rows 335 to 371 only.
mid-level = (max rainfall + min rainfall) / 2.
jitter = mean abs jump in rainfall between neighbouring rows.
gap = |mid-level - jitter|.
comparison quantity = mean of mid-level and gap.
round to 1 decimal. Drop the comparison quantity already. 3.2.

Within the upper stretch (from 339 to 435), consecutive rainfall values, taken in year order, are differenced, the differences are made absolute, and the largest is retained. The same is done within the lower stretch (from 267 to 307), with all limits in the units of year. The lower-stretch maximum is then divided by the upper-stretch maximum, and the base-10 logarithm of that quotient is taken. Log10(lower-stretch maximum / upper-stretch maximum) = -0.59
